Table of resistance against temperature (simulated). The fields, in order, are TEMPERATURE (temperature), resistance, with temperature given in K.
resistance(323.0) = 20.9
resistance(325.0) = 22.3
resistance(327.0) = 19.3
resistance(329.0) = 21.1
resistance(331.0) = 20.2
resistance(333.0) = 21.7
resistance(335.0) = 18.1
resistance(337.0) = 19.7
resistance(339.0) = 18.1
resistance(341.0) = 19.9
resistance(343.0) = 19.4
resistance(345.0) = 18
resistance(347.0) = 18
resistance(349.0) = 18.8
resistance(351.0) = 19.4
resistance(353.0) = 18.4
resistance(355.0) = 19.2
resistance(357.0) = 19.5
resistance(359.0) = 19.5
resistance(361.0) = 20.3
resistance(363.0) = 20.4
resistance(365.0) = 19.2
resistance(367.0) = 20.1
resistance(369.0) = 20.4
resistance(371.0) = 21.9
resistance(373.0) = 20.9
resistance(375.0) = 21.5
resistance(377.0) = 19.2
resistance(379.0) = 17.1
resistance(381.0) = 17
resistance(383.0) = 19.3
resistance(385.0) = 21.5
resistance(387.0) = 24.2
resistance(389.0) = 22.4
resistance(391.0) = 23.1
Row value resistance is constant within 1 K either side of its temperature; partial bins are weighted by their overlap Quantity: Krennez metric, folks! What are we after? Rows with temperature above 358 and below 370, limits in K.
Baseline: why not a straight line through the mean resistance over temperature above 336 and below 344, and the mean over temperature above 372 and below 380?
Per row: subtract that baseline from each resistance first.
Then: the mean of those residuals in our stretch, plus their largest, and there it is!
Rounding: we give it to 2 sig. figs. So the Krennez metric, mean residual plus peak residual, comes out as 1.3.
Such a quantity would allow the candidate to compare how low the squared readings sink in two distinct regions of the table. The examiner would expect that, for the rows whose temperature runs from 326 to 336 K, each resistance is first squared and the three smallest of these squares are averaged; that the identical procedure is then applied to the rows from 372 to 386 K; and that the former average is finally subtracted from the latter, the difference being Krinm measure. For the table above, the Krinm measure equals -53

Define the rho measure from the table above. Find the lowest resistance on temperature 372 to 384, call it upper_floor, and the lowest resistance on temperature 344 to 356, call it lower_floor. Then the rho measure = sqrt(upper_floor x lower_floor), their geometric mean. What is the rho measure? 17.5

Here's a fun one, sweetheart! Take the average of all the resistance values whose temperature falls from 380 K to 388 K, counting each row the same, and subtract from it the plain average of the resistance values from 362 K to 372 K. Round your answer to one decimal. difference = 0.1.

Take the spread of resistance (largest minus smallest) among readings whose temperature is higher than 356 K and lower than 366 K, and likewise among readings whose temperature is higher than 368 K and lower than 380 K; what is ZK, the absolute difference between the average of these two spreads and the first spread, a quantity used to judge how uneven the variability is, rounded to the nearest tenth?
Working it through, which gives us 1.8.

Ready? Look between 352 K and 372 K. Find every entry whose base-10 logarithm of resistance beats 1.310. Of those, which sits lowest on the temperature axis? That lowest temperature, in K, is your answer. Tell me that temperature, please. 371.0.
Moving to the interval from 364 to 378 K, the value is 371.0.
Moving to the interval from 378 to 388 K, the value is 385.0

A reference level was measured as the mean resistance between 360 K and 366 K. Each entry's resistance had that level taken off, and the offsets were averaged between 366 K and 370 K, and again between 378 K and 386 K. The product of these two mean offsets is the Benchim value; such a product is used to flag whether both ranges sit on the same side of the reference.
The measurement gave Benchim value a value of -0.4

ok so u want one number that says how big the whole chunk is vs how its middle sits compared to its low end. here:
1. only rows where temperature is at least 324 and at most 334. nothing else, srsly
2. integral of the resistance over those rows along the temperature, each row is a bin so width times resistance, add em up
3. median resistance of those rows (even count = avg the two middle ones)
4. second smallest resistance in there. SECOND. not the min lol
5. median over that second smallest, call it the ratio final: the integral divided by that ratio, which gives 200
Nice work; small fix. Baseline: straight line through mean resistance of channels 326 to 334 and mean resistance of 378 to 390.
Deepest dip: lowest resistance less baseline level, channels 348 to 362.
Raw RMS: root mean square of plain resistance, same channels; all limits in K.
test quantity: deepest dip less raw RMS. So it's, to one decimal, -21.3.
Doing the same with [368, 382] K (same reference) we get -23.1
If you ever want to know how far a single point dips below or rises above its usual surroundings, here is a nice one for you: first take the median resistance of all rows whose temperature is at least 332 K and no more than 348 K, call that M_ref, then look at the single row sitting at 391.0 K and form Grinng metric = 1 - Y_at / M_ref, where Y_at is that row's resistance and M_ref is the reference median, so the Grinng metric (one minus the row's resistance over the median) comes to -0.23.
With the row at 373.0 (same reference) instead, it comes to -0.11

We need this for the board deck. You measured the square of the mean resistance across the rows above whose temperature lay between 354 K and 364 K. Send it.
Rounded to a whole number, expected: 391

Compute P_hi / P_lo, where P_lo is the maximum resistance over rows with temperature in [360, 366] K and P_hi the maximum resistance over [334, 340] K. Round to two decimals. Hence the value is 0.97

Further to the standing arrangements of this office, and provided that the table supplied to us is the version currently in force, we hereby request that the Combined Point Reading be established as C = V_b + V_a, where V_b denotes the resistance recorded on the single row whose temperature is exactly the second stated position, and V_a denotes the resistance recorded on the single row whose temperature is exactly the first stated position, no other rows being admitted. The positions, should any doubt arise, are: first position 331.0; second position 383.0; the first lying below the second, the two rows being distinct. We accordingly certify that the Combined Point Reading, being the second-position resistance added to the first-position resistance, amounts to 39.5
